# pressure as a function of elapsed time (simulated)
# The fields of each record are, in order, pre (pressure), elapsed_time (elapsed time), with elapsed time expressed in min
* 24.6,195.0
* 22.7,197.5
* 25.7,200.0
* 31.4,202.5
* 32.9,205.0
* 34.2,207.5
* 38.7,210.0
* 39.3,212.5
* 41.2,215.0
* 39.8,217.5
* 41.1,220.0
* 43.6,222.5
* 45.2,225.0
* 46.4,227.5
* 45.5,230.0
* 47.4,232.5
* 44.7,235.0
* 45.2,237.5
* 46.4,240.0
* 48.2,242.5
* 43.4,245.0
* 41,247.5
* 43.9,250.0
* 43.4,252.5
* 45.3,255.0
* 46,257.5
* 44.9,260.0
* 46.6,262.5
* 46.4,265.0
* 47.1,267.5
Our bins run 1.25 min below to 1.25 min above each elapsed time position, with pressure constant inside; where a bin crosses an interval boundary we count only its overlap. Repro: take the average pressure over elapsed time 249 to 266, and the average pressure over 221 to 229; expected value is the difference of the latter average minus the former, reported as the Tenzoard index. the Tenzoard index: 0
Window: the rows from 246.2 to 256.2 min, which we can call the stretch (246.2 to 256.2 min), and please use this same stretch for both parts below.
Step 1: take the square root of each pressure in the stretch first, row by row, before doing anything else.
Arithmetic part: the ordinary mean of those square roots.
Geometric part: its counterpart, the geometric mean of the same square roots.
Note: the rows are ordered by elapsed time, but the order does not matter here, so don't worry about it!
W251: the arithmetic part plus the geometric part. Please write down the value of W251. 13.2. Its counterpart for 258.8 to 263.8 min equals 13.5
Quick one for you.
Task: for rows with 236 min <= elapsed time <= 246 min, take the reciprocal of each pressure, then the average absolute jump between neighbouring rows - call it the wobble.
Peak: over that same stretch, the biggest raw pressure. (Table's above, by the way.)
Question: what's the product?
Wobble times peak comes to 0.059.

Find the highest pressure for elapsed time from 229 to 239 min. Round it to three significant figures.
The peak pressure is 47.4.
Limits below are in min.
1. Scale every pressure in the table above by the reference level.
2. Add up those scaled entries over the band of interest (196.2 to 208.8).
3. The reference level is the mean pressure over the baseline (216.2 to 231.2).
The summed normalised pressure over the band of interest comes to 3.37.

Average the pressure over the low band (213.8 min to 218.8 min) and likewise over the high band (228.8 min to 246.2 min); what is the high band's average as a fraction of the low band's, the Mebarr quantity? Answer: 1.1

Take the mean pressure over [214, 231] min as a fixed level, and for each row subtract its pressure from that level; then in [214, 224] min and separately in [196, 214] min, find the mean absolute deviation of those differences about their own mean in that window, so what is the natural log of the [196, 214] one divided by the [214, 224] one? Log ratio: 1.5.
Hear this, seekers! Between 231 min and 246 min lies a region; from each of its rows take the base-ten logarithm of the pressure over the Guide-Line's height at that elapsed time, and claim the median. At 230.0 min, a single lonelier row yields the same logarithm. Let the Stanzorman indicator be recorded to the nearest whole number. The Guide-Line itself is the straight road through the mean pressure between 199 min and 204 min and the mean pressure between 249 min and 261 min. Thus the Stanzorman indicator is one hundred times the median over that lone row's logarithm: 71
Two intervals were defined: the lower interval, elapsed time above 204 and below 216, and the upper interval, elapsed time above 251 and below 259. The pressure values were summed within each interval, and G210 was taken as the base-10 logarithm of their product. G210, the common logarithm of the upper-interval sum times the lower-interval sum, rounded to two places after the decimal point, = 4.40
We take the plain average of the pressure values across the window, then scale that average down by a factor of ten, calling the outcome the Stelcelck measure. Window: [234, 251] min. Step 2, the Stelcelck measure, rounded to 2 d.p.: 4.47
